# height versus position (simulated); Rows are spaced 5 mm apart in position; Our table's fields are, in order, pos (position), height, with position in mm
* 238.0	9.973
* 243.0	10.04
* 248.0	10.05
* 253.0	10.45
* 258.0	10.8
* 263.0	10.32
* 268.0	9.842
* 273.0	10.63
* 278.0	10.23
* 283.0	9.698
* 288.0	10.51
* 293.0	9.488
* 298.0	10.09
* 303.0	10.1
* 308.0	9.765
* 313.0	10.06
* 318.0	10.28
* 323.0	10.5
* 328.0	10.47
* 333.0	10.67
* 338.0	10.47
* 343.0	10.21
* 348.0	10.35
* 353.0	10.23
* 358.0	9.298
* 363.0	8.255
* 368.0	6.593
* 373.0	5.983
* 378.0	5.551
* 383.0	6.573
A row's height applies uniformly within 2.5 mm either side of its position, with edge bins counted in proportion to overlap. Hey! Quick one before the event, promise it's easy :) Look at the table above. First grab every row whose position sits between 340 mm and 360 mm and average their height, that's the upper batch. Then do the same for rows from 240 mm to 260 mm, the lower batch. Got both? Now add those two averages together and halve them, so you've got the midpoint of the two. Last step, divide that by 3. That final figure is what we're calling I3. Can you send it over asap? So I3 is 3.39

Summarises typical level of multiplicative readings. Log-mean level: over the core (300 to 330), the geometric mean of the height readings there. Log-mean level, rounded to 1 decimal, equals 10.2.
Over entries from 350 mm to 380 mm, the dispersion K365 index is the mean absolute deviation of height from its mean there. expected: 1.61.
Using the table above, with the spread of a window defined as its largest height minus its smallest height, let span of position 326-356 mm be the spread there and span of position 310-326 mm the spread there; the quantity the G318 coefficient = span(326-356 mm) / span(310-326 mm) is 1.0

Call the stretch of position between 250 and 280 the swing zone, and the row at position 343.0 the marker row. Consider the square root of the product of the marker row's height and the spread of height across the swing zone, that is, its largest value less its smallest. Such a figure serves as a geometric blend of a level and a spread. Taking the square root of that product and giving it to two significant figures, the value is 3.1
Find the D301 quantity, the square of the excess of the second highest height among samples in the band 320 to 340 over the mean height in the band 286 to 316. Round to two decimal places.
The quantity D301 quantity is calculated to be 0.25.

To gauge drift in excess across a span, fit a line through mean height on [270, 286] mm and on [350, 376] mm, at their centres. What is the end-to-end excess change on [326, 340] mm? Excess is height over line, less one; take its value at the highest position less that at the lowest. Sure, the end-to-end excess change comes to 0.03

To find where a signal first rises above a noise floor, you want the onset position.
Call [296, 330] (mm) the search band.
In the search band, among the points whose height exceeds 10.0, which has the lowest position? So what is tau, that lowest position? 298.0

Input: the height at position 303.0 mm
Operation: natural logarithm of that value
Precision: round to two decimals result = 2.31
